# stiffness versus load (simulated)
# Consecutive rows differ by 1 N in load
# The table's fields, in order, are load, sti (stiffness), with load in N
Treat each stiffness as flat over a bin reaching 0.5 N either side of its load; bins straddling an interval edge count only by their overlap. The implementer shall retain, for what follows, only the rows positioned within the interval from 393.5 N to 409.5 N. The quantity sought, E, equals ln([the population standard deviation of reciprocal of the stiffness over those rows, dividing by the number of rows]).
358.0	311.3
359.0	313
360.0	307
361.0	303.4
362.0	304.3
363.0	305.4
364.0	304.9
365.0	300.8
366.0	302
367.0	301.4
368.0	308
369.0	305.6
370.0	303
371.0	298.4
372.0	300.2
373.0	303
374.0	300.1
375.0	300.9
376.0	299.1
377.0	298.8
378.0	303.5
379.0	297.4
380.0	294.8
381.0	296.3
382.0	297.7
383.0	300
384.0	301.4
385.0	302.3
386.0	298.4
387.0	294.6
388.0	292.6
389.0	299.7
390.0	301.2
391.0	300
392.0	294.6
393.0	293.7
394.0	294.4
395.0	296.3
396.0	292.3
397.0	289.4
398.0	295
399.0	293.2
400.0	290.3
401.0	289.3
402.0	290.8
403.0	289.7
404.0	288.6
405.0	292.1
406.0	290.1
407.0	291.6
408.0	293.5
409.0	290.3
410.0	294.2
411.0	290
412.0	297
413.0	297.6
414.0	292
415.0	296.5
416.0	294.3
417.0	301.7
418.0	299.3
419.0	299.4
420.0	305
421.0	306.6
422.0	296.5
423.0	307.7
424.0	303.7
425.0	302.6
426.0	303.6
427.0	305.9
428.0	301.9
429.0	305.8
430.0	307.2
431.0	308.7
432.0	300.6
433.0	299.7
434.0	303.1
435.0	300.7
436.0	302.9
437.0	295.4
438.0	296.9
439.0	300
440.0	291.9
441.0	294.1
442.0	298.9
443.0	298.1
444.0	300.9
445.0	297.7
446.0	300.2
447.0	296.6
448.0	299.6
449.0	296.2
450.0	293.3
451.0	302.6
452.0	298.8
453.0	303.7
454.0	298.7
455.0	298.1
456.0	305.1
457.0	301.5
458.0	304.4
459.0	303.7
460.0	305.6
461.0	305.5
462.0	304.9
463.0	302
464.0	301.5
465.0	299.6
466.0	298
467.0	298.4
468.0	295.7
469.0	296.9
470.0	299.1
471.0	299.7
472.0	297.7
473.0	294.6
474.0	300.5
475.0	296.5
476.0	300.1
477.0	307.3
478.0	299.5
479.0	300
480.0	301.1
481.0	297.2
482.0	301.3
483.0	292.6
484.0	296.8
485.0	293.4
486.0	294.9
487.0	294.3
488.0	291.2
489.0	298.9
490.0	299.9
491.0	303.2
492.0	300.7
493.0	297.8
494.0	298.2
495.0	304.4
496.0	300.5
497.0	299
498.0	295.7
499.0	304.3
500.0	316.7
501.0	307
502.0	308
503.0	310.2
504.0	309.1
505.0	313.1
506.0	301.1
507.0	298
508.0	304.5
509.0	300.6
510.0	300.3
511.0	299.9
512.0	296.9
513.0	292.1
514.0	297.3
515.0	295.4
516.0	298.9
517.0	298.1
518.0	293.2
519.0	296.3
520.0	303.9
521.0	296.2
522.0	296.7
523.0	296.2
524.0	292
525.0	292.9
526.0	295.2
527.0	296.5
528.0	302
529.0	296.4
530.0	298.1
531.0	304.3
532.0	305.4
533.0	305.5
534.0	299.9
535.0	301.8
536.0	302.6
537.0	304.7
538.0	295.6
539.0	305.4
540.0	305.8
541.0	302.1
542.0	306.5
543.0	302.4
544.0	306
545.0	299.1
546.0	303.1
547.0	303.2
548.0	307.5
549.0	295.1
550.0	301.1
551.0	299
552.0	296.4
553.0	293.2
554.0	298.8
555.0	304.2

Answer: -10.6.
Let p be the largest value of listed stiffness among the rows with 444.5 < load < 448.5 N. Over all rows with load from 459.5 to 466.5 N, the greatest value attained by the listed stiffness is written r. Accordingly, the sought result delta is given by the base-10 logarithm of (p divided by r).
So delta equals -0.0077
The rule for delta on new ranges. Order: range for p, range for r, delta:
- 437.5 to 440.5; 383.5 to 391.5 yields -0.0033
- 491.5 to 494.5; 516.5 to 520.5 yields -0.0046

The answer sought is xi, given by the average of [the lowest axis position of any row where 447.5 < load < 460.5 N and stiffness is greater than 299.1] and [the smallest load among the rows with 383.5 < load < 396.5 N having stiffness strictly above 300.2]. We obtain 416.0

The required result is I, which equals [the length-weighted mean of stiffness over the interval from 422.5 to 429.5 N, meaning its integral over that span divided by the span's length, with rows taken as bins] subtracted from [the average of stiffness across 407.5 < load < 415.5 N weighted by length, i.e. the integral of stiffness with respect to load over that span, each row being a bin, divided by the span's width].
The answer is -11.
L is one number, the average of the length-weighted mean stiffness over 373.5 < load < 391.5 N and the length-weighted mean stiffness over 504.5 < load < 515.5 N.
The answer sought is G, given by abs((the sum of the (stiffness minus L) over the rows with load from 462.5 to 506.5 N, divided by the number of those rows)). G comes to 1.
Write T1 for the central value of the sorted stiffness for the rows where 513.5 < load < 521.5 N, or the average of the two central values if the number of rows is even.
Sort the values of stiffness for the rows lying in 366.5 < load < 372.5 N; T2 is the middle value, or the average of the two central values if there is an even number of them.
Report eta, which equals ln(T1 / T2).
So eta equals -0.018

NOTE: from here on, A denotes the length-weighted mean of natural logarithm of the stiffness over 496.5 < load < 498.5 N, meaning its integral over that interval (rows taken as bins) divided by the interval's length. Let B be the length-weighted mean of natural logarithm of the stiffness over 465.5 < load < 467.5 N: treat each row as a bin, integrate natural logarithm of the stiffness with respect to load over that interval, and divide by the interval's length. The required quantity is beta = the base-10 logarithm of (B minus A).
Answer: -2.5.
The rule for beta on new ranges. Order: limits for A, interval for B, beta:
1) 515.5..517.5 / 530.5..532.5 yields -1.7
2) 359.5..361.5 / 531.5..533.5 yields -3.1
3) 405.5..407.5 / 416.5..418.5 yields -1.5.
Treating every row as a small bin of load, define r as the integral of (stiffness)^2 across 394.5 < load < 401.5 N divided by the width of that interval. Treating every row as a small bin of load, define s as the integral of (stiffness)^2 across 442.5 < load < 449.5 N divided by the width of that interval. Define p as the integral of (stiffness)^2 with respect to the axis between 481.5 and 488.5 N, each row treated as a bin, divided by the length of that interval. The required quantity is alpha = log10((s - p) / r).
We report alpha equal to -1.6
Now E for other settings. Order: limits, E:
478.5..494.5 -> -10.2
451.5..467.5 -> -10.4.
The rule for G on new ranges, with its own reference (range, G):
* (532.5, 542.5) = 4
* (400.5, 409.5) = 9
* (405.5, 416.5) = 6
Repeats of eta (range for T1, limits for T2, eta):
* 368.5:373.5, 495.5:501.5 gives 0.002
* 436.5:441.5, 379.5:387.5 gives -0.009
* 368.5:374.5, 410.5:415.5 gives 0.017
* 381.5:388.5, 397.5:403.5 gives 0.027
